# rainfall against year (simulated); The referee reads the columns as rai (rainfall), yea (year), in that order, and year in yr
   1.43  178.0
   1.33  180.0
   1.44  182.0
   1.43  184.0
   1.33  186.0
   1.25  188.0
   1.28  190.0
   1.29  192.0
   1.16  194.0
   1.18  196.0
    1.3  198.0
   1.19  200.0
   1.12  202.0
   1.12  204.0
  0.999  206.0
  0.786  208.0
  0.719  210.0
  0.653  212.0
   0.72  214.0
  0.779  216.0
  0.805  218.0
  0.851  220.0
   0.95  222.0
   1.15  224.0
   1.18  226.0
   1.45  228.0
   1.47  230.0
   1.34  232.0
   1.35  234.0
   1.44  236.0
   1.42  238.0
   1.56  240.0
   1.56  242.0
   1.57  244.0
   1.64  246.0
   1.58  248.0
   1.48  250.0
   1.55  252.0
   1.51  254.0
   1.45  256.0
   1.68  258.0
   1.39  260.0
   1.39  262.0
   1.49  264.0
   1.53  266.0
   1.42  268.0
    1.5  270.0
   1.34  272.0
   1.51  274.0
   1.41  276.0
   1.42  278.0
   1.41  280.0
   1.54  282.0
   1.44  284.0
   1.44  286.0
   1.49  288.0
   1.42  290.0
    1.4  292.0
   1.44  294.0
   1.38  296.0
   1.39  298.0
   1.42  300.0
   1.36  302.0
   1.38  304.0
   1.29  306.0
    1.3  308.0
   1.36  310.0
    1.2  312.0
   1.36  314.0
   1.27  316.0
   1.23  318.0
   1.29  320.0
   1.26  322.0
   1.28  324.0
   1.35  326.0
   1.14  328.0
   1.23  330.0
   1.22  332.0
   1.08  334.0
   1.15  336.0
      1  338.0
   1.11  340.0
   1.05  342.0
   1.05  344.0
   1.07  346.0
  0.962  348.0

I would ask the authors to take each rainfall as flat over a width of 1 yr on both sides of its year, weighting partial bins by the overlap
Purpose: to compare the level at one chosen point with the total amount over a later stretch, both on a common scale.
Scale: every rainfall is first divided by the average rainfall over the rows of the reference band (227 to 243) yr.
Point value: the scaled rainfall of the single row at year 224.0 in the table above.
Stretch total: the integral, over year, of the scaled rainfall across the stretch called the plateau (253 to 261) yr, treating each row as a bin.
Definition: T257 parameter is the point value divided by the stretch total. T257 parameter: 0.10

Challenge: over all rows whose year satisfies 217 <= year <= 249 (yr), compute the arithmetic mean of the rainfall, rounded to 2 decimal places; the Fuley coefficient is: 1.33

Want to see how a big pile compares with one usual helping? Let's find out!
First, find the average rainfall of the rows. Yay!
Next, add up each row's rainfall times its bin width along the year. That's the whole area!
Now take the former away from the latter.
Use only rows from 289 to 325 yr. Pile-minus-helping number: 47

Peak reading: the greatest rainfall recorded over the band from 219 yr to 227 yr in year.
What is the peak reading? 1.18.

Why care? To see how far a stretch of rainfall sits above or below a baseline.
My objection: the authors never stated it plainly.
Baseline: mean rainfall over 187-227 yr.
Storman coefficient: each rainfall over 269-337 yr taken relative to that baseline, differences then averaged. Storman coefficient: 0.32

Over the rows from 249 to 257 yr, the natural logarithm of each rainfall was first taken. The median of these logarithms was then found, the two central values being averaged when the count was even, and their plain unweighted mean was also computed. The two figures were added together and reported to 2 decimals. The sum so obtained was 0.81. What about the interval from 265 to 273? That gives 0.75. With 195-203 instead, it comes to 0.35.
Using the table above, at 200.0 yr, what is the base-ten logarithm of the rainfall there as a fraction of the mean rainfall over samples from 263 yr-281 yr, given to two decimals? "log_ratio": -0.09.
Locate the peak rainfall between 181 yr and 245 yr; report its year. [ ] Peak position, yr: 244.0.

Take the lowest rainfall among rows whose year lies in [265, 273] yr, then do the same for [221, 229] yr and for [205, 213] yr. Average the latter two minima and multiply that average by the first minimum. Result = 1.1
